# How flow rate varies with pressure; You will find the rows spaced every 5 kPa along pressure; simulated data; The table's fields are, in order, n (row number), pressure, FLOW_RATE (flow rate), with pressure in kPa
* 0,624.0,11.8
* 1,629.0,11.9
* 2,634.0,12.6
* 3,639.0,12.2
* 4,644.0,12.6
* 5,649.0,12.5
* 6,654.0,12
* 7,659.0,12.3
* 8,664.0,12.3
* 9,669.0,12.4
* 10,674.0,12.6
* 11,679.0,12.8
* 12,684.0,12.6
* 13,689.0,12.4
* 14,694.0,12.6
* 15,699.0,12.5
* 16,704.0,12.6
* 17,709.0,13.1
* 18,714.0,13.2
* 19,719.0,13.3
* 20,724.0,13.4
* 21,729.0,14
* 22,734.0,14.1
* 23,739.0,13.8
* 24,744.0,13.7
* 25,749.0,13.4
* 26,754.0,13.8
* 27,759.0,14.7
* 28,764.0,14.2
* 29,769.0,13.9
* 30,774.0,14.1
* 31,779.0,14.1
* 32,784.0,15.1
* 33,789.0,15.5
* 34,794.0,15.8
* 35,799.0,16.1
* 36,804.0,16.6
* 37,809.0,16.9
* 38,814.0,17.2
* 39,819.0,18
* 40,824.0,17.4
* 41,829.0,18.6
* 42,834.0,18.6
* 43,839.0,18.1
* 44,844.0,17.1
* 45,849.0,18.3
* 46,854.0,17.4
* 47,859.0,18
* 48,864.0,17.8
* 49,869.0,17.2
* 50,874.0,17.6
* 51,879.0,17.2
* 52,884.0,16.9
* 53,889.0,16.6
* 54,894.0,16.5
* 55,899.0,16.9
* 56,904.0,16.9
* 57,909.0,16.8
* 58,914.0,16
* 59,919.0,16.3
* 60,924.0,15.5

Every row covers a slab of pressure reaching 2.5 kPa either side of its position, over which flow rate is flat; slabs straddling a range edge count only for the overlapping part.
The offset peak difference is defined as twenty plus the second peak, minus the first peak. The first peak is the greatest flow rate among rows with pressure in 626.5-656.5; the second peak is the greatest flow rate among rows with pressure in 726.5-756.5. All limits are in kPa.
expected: 21.5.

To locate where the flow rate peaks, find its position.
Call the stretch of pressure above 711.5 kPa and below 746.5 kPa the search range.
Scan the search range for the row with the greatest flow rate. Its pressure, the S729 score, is 734.0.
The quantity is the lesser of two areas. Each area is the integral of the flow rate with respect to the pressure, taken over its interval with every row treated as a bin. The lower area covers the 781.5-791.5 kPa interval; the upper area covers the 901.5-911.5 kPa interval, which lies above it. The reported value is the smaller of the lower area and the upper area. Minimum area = 153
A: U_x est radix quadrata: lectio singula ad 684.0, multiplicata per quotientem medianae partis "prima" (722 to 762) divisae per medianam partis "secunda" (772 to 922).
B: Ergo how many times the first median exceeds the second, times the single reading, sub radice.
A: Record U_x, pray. 3.21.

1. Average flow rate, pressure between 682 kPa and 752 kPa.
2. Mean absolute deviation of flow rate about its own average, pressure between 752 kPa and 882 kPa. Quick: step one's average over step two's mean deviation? 10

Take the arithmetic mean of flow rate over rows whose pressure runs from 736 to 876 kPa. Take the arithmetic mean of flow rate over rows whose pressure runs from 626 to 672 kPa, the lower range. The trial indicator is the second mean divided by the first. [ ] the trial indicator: 0.761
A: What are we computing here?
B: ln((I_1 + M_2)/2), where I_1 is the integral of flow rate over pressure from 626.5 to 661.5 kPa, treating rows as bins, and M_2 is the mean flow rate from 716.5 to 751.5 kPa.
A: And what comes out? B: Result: 5.40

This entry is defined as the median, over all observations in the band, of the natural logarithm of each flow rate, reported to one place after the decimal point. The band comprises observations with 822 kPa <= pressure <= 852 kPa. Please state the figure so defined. 2.9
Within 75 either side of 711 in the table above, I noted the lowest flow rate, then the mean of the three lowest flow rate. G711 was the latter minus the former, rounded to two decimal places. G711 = 0.17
